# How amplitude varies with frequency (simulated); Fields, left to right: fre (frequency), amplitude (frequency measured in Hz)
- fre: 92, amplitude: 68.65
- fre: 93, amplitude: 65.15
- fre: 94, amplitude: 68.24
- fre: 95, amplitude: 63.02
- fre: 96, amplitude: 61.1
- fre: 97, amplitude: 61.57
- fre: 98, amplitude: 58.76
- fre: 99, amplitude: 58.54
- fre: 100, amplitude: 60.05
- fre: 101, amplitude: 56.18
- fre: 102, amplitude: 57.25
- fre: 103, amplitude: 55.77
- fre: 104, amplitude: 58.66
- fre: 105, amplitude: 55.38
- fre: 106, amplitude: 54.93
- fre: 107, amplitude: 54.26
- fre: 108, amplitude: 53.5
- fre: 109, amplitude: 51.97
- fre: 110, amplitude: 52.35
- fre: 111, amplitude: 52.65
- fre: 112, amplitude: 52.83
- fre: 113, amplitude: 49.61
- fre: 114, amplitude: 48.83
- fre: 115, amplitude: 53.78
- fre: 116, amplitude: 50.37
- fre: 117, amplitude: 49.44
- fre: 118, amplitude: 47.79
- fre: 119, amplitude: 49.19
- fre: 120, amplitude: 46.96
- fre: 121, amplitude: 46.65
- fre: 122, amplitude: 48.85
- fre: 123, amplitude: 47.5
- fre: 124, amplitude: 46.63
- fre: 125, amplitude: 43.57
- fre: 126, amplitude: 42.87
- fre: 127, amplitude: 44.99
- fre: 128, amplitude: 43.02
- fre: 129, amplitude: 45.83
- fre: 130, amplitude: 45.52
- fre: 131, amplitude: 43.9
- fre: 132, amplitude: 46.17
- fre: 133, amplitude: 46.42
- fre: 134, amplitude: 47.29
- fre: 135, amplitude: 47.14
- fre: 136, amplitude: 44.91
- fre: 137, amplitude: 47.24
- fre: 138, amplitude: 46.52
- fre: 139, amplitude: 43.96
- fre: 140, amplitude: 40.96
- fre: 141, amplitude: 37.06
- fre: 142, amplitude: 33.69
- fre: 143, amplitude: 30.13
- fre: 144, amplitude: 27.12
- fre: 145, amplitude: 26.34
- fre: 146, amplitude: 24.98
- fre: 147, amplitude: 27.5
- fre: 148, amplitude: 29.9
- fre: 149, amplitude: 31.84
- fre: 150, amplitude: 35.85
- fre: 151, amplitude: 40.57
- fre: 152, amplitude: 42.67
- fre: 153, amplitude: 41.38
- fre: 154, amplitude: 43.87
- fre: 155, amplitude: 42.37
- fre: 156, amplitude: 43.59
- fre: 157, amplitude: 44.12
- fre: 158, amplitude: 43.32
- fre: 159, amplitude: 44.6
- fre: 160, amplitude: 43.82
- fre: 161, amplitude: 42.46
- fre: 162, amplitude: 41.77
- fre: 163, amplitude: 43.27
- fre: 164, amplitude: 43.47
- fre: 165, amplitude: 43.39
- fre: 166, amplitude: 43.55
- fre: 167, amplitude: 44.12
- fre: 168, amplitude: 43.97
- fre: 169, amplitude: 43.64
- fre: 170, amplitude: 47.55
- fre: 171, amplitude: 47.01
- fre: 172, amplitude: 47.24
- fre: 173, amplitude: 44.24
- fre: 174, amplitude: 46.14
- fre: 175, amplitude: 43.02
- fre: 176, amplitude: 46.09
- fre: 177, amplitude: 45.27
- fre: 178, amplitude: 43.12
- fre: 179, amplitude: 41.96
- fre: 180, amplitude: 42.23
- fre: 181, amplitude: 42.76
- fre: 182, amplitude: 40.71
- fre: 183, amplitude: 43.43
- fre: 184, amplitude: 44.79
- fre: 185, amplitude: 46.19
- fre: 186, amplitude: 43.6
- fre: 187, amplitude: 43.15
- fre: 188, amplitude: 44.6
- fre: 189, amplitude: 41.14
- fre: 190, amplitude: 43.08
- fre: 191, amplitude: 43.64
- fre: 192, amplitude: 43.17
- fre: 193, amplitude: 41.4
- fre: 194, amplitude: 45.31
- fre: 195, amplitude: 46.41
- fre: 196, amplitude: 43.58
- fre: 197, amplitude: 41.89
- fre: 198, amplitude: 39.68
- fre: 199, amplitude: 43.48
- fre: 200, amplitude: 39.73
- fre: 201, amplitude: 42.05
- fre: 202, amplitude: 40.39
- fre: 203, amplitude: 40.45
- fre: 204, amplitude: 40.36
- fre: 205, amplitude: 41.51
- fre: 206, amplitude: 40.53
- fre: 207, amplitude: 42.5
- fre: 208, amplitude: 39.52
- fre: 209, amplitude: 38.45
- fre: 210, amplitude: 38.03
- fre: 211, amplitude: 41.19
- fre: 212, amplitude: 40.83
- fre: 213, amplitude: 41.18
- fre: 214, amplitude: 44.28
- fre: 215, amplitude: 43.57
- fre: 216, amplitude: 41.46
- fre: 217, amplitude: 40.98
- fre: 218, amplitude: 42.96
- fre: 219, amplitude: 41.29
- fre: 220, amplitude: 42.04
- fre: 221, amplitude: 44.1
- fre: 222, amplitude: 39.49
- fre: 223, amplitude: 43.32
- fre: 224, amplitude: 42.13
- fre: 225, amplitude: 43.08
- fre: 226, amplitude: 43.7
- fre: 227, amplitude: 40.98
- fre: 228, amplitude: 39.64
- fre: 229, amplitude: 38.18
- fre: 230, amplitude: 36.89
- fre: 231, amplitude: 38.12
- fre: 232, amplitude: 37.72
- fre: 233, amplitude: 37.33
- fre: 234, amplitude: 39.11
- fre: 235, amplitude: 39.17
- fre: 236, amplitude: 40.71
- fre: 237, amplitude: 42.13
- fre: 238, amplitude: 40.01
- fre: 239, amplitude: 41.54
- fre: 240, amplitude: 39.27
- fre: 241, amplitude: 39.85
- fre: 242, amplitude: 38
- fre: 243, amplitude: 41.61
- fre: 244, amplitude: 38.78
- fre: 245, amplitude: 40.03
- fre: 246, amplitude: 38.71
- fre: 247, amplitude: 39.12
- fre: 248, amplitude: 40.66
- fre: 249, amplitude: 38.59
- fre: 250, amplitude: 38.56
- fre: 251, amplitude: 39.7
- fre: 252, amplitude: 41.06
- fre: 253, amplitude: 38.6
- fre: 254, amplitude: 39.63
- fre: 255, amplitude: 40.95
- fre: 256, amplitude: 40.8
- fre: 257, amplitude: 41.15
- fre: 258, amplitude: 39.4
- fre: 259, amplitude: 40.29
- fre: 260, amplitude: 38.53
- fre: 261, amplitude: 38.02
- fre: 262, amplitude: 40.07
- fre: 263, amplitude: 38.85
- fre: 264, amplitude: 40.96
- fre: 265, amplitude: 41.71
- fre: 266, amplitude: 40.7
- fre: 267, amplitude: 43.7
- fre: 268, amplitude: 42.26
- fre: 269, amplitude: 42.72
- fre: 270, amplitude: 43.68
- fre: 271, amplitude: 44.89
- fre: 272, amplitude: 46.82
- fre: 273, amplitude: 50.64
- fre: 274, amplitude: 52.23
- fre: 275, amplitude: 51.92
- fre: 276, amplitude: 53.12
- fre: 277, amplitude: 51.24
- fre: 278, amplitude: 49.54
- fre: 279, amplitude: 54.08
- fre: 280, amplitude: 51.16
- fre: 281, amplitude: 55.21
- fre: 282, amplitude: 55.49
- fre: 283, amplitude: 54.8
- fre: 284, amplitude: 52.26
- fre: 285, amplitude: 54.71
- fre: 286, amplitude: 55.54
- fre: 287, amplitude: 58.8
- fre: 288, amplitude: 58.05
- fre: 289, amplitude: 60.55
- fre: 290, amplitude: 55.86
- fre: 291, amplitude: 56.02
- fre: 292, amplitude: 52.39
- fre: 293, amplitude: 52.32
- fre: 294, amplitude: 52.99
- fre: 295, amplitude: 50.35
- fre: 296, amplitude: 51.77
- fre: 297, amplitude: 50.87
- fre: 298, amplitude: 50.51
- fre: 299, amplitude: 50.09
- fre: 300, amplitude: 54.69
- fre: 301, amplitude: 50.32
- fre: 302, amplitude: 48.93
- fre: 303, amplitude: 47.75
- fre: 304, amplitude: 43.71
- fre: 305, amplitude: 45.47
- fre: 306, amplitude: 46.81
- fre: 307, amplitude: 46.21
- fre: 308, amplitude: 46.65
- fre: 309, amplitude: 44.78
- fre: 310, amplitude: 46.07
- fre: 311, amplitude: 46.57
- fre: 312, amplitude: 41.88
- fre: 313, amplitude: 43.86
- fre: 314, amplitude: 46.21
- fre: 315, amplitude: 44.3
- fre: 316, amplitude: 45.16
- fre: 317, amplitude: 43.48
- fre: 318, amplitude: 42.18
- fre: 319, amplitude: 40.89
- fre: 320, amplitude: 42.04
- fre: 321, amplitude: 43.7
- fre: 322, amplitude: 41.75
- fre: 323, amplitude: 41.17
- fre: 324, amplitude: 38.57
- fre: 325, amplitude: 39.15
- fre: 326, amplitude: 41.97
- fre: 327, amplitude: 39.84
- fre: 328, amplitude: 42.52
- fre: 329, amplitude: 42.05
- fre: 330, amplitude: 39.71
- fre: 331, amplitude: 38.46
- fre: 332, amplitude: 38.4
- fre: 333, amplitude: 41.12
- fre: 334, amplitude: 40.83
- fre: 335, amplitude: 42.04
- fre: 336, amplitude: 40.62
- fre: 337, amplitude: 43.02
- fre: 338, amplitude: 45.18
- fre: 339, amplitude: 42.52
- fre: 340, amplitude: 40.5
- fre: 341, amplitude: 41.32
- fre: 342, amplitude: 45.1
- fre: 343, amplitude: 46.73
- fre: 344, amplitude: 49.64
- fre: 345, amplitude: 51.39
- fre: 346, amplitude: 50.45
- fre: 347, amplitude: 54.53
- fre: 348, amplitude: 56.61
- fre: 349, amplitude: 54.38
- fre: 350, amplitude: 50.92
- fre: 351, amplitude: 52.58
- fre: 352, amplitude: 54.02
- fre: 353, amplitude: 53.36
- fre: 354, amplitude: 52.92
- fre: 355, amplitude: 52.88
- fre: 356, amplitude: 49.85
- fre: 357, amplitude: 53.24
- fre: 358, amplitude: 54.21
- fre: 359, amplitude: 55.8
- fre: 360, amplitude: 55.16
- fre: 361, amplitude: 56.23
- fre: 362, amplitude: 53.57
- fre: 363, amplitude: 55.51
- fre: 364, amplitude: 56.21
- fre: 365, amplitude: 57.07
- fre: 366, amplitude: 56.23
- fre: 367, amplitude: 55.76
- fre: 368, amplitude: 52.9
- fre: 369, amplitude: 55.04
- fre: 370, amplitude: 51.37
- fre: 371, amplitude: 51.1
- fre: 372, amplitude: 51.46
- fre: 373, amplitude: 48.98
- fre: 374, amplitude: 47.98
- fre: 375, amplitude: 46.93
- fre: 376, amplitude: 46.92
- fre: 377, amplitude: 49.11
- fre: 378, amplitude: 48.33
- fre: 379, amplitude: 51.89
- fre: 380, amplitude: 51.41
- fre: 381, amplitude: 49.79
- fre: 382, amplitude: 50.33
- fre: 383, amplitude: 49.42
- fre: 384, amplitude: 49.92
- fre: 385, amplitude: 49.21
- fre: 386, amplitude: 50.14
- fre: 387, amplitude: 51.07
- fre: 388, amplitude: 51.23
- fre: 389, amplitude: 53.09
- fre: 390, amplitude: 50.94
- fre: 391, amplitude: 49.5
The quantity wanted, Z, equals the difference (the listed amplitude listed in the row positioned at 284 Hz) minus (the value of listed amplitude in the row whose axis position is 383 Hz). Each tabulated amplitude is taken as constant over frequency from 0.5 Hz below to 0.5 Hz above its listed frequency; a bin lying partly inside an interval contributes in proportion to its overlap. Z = 3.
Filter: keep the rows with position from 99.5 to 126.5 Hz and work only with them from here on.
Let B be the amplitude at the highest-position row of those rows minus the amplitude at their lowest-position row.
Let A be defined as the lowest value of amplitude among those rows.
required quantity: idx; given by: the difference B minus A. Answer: -60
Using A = 42.87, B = -17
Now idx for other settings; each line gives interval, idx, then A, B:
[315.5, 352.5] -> -30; 38.4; 9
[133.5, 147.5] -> -45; 24.98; -20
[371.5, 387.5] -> -47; 46.92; 0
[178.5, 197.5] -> -41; 40.71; 0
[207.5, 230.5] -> -40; 36.89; -3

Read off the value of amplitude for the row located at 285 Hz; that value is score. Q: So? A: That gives 54.71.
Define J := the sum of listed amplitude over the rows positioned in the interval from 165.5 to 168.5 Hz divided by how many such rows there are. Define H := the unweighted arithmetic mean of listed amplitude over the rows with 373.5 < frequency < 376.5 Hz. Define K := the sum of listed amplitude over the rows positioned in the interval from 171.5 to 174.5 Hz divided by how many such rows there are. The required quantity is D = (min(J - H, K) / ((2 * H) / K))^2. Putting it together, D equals 3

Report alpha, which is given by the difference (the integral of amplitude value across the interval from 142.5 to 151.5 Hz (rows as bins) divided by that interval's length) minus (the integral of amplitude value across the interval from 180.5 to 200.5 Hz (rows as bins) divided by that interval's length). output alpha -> -13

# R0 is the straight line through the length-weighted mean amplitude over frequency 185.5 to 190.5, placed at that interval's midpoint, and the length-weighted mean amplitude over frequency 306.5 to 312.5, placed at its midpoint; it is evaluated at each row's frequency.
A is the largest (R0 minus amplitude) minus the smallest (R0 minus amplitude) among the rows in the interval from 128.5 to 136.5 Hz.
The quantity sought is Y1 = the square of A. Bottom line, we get 11.1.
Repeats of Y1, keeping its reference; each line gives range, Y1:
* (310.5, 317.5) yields 22.2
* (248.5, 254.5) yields 6.1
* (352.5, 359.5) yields 34.7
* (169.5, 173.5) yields 11.3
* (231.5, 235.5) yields 3.3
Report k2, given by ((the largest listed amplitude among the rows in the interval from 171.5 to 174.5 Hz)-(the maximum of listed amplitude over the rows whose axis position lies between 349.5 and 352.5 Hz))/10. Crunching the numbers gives -0.68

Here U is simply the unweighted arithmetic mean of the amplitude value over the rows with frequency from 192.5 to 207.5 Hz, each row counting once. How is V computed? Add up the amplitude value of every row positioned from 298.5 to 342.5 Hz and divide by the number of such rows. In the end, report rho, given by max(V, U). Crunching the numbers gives 44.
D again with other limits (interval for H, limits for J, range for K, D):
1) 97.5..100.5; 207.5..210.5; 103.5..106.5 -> 95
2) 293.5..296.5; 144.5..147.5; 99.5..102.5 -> 202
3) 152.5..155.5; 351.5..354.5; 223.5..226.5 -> 30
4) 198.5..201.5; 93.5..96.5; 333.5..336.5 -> 122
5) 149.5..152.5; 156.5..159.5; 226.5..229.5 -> 5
